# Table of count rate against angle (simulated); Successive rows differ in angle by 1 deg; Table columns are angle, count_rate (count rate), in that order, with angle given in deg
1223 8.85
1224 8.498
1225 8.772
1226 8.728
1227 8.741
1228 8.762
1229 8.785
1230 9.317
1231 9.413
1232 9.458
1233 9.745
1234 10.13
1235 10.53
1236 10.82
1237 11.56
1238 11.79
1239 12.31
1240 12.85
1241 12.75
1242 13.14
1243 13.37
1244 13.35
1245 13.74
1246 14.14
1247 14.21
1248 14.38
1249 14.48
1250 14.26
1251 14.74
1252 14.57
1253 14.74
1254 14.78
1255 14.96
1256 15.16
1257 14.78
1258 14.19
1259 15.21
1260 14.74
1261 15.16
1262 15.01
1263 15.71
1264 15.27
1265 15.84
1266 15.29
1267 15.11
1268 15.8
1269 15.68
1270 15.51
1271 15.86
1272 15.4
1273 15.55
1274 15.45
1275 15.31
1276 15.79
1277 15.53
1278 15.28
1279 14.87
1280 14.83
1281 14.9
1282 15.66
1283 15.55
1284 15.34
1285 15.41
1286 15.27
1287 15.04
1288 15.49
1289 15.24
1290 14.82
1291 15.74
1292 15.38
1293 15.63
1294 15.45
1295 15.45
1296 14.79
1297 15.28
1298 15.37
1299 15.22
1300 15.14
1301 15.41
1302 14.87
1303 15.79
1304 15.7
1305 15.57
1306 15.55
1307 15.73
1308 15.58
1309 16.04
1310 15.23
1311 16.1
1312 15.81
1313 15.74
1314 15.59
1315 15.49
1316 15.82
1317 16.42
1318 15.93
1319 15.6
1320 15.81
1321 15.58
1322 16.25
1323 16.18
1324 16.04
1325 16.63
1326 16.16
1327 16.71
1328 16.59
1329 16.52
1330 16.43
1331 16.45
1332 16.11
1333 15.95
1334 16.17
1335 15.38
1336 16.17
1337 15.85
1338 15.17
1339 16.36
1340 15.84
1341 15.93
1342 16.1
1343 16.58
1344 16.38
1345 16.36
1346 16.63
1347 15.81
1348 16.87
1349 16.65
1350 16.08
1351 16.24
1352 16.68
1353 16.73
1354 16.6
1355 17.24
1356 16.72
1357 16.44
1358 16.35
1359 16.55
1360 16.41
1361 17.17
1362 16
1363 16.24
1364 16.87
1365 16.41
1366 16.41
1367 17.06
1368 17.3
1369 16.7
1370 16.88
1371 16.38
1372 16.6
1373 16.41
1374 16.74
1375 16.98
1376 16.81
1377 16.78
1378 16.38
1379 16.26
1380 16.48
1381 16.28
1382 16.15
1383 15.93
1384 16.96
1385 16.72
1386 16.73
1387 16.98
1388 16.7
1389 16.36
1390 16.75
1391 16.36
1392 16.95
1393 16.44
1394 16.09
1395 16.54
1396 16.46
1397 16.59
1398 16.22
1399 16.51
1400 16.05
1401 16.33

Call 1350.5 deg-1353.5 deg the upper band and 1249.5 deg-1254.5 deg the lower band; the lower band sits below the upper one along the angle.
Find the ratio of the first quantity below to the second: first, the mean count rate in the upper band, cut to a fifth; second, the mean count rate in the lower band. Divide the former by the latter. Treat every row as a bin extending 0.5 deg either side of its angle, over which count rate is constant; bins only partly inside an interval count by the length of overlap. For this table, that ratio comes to 0.226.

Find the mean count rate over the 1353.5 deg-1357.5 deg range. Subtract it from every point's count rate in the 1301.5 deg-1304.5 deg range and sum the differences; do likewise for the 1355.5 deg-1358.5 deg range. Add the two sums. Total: -5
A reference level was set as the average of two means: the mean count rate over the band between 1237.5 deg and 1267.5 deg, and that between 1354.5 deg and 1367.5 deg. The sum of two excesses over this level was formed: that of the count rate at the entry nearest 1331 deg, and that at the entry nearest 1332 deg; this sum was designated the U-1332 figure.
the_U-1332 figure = 1.6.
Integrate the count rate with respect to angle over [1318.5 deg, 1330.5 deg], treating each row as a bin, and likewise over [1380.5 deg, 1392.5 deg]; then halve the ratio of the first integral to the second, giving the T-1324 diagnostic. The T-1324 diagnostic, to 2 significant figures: 0.49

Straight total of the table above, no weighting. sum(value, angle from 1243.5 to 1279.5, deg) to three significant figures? 540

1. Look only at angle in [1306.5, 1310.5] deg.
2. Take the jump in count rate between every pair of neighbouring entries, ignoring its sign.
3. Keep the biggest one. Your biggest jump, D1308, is 0.81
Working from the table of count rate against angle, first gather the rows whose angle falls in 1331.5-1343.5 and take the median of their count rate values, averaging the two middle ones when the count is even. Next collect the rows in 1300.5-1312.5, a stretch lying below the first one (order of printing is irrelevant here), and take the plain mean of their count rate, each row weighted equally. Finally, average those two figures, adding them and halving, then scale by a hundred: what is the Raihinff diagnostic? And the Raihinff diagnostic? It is 1582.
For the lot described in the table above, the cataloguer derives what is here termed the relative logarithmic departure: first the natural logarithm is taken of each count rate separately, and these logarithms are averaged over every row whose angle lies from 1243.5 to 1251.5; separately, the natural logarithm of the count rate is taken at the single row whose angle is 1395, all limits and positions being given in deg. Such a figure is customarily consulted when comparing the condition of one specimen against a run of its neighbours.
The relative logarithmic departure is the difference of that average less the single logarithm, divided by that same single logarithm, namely -0.055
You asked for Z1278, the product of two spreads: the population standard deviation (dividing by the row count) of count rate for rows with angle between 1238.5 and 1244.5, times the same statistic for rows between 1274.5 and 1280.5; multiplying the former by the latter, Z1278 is 0.127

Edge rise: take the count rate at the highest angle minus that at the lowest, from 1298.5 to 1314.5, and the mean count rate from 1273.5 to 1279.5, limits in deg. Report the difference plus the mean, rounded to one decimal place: 15.7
